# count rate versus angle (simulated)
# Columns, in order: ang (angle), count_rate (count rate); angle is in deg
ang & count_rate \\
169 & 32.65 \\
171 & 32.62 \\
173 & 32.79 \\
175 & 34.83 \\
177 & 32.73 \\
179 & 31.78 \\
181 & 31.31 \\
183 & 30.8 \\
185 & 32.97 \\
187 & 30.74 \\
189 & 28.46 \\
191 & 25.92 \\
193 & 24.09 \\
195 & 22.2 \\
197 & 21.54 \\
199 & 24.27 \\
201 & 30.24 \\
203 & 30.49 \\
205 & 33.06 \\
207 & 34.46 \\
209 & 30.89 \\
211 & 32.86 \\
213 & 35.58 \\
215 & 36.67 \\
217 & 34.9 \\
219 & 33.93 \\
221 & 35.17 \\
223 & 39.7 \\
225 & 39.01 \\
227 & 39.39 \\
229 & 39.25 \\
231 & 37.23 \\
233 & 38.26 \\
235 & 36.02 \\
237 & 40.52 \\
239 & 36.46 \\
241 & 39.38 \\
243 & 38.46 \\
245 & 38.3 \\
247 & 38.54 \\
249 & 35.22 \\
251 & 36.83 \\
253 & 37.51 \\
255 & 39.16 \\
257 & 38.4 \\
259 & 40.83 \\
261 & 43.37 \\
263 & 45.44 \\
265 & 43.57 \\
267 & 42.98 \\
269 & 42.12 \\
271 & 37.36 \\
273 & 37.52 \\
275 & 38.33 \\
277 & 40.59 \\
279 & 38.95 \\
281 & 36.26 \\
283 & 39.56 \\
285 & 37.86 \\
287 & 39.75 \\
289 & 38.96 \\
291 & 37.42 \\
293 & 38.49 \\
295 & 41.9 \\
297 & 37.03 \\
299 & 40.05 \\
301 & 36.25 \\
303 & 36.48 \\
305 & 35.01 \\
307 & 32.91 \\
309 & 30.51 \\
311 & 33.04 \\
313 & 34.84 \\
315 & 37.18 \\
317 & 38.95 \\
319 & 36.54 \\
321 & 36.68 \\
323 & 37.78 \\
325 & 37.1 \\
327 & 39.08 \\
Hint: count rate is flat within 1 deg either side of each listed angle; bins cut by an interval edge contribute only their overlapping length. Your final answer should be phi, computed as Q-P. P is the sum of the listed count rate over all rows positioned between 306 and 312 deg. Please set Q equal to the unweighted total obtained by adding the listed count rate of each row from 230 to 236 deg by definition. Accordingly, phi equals 15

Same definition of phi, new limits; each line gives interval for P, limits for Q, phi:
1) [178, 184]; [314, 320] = 19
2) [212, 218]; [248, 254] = 2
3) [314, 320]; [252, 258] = 2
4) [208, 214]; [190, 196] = -27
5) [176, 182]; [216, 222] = 8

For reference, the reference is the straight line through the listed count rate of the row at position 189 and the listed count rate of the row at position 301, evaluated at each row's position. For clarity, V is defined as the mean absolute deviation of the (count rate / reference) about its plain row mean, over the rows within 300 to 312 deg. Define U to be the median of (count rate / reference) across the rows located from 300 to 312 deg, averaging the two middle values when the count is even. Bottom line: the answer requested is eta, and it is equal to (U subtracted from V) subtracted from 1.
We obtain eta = 1.87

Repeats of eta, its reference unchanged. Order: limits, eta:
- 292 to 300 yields 2.05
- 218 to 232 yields 2.20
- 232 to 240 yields 2.13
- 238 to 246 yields 2.16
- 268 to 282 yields 2.07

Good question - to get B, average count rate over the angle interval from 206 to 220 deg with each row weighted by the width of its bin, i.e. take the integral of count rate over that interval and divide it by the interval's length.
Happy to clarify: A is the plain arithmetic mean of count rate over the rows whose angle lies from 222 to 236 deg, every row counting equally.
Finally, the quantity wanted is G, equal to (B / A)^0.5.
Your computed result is 0.94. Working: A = 38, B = 34.2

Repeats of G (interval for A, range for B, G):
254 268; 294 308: 0.94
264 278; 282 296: 0.98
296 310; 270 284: 1.04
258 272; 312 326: 0.94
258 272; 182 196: 0.81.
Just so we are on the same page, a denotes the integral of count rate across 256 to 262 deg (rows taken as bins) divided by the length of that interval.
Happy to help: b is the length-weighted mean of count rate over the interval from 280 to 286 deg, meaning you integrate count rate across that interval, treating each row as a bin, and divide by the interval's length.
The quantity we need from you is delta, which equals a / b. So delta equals 1.1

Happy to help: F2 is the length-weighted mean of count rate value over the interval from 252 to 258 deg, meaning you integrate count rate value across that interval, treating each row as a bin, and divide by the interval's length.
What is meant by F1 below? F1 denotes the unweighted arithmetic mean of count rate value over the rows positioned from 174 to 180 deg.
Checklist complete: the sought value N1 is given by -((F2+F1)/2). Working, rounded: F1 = 33.1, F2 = 38.4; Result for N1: -35.7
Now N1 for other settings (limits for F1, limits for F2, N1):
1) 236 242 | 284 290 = -38.8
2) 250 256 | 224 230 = -38.5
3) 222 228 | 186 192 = -33.9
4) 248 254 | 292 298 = -37.8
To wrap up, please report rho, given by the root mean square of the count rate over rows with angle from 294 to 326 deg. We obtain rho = 36.5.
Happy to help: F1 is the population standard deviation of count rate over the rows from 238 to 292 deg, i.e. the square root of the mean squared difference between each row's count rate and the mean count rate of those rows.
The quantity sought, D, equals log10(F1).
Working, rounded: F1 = 2.4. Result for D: 0.38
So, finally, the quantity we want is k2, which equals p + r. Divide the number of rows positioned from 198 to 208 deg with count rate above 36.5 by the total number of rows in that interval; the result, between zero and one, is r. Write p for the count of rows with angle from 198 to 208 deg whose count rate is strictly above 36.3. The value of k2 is 0.0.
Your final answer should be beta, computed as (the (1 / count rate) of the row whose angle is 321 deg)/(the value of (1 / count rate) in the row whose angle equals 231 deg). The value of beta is 1.01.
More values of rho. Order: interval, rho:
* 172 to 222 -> 31.2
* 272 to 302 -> 38.6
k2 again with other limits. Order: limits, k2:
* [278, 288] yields 4.8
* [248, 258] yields 4.8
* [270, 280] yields 6.0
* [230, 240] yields 4.6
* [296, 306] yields 3.4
